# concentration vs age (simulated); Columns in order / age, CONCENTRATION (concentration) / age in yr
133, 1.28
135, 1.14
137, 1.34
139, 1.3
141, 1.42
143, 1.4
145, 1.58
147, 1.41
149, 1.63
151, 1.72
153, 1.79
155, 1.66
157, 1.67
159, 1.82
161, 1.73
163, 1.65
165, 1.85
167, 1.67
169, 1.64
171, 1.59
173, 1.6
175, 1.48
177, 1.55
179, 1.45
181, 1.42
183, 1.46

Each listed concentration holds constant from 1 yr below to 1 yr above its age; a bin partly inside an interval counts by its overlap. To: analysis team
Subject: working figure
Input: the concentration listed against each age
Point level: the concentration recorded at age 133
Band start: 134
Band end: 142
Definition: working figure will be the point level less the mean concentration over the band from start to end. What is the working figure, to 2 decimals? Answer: -0.02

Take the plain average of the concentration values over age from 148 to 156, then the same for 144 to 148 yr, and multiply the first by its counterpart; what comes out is 2.54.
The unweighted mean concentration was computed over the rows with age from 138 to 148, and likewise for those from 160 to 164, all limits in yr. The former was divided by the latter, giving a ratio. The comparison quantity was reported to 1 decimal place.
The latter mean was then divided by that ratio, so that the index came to 2.0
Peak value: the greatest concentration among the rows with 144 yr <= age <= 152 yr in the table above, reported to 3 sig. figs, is 1.72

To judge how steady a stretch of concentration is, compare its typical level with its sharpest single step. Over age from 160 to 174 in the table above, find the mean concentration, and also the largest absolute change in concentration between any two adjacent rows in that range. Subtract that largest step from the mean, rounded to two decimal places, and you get 1.48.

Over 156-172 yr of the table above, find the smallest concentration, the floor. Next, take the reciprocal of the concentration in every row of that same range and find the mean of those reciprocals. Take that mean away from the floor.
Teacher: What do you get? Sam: 1.00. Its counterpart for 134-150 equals 0.42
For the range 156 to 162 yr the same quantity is 1.09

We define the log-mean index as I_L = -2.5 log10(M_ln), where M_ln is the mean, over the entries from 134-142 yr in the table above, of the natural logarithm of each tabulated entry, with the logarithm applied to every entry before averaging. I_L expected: 1.47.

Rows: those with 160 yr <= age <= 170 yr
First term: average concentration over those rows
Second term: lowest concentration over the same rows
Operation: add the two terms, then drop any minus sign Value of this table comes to 3.3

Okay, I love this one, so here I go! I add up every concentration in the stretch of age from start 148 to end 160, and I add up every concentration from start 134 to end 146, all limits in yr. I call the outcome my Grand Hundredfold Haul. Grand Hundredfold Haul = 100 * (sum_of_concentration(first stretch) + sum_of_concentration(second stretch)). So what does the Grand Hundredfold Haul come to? 1847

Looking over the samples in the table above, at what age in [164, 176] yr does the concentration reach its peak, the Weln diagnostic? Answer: 165 yr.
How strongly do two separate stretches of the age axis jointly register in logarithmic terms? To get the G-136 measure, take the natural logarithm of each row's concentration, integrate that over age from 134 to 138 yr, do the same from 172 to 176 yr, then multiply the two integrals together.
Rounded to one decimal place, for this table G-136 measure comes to 1.5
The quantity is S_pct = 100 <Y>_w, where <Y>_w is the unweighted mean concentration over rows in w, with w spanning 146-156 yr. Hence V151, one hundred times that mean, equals 164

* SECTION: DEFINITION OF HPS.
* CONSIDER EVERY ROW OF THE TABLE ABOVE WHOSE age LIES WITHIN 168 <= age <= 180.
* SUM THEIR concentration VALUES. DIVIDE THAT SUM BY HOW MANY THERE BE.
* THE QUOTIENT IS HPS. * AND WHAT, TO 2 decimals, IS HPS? 1.55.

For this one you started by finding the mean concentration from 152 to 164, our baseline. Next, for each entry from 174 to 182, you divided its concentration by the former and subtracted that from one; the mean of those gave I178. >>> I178 0.14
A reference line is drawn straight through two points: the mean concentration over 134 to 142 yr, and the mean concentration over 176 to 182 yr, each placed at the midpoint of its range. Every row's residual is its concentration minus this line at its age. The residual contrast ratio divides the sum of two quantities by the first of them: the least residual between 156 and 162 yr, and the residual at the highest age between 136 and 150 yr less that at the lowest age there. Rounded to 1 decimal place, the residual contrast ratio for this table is 1.8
